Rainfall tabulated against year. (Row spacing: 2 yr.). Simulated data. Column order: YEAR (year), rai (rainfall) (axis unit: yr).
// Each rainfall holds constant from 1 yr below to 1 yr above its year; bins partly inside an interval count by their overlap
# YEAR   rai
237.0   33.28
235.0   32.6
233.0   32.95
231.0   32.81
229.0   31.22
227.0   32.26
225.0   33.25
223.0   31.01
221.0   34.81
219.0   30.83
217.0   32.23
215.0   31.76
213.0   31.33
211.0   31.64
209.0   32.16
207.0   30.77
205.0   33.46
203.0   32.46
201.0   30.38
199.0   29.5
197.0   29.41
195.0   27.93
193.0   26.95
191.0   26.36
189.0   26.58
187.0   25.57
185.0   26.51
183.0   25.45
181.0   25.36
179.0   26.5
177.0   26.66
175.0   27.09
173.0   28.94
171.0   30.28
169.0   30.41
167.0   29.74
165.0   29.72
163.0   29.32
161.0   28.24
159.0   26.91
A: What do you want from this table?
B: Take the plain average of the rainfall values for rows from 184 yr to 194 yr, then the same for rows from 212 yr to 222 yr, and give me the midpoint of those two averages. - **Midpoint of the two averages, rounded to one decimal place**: 29.3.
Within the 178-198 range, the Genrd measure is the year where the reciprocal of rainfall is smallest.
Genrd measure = 197.0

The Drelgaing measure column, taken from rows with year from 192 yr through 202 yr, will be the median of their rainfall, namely 29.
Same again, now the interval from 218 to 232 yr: 32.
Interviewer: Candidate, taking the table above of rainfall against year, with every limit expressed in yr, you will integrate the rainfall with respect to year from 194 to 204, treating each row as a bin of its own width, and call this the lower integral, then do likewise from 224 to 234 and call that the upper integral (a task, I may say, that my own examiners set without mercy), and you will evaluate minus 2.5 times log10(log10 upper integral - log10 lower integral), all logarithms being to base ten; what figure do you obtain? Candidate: 3.62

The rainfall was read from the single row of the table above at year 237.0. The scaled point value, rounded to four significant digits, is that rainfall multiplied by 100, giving 3328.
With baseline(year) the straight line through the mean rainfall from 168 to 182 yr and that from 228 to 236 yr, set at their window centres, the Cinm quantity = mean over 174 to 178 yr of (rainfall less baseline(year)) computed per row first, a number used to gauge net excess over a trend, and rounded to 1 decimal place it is -1.1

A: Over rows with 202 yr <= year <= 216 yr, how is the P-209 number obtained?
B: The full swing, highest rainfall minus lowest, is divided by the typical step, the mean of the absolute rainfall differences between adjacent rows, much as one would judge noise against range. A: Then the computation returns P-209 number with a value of 2.5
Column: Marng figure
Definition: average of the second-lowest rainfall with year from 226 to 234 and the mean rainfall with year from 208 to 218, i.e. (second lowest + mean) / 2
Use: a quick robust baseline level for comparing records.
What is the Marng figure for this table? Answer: 32.0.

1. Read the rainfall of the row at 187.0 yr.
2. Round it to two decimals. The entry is 25.57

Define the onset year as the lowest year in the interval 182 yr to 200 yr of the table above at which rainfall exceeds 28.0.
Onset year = 197.0 yr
